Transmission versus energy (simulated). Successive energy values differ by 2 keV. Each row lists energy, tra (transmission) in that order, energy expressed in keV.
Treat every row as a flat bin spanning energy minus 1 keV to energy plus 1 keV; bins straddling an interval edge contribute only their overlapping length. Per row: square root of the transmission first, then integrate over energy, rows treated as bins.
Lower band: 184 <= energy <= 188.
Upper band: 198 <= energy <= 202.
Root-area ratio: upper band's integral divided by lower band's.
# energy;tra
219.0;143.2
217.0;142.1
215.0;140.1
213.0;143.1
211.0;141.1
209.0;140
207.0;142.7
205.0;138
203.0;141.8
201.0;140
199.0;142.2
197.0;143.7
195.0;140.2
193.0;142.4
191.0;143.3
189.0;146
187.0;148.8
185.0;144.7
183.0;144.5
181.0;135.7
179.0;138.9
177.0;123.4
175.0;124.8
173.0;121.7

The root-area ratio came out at 0.98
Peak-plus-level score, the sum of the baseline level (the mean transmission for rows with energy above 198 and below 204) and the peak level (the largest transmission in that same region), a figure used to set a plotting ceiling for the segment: 284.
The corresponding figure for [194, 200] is 286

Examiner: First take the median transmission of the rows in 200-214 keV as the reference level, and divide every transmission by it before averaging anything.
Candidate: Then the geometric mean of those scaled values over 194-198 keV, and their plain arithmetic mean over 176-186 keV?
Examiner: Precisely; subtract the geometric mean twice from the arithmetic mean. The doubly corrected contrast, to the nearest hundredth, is -1.04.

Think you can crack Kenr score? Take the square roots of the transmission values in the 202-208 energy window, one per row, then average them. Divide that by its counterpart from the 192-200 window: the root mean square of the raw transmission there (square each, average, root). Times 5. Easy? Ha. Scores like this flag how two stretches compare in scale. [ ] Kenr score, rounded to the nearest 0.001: 0.417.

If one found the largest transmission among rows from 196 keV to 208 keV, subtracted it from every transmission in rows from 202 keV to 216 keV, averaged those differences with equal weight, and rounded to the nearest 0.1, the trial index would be -2.7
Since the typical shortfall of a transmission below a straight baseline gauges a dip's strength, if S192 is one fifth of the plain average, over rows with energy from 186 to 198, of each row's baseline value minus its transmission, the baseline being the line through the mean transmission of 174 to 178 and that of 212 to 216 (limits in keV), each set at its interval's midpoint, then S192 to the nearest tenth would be -2.5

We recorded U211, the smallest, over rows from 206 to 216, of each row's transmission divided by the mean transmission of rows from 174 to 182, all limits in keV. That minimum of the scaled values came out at 1.07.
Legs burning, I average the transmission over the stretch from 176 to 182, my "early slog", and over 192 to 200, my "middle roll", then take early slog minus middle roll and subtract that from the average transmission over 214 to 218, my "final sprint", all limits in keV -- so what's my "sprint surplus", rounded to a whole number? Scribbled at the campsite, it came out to 151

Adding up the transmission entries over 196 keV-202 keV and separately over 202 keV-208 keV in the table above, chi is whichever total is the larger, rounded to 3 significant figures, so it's 426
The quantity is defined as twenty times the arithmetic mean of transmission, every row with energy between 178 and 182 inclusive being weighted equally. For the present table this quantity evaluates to 2746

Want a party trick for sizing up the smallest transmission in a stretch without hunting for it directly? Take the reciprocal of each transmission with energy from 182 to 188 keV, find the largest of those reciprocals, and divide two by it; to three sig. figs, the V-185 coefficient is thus 289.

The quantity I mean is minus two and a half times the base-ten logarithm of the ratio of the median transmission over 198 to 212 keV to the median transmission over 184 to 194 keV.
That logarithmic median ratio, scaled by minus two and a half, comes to 0.027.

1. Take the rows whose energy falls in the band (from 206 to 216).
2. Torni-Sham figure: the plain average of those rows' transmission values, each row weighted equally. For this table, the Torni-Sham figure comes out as 141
